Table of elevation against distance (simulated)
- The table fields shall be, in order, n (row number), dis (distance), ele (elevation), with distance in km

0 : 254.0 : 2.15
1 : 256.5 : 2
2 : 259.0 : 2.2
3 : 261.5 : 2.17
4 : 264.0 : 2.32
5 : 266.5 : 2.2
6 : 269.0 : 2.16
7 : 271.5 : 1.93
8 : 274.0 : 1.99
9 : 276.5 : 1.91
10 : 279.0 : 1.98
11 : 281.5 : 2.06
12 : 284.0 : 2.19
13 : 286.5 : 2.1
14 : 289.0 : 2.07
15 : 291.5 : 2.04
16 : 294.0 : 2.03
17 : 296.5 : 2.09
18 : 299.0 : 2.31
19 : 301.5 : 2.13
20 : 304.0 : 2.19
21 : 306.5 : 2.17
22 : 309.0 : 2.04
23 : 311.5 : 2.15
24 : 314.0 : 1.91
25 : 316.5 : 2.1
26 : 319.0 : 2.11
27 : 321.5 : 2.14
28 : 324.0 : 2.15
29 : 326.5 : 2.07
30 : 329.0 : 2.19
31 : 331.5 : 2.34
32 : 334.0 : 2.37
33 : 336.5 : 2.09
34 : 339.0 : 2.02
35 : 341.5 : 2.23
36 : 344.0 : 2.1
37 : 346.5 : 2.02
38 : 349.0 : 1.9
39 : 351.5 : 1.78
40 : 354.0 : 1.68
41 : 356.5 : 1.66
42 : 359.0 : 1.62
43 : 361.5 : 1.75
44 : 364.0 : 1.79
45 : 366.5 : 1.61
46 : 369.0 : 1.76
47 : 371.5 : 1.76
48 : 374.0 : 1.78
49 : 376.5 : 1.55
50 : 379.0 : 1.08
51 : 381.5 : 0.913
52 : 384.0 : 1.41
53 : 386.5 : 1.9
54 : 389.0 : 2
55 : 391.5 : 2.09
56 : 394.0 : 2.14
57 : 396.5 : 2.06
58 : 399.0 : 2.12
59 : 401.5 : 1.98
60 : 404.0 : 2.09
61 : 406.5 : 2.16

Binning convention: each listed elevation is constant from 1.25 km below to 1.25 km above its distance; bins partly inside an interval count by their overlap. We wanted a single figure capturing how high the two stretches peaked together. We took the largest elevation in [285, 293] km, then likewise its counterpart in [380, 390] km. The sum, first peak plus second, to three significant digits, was 4.10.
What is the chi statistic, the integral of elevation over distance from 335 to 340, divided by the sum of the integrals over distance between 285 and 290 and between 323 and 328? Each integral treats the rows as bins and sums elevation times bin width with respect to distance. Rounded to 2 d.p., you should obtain 0.49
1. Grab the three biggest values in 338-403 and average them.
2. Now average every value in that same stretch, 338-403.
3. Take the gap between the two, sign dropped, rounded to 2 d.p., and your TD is 0.37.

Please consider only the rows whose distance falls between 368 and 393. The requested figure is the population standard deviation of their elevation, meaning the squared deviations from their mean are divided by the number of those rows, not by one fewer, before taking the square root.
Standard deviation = 0.37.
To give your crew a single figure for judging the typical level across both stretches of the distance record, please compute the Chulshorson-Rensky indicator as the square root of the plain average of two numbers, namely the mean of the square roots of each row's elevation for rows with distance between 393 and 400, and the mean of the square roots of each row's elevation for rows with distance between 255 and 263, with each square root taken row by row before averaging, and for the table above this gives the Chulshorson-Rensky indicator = 1.206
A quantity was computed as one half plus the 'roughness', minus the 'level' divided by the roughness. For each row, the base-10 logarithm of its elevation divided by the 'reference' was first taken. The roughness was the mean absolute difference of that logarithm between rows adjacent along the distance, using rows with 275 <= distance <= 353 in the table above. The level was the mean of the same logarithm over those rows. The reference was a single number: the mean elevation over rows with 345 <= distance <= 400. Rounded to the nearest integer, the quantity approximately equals -3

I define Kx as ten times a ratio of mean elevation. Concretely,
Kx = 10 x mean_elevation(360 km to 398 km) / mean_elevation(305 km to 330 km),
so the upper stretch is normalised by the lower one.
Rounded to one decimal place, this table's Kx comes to 8.1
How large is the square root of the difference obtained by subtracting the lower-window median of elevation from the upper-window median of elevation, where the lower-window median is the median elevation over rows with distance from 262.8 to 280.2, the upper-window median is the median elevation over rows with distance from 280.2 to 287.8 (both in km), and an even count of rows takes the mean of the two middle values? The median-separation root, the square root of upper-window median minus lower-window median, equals 0.3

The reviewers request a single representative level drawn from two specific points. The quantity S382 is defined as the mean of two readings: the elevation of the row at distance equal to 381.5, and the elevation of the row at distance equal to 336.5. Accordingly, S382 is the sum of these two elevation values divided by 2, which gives 1.50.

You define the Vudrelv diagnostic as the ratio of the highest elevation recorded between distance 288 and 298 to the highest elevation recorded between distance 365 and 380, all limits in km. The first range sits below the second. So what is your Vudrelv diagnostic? 1.2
